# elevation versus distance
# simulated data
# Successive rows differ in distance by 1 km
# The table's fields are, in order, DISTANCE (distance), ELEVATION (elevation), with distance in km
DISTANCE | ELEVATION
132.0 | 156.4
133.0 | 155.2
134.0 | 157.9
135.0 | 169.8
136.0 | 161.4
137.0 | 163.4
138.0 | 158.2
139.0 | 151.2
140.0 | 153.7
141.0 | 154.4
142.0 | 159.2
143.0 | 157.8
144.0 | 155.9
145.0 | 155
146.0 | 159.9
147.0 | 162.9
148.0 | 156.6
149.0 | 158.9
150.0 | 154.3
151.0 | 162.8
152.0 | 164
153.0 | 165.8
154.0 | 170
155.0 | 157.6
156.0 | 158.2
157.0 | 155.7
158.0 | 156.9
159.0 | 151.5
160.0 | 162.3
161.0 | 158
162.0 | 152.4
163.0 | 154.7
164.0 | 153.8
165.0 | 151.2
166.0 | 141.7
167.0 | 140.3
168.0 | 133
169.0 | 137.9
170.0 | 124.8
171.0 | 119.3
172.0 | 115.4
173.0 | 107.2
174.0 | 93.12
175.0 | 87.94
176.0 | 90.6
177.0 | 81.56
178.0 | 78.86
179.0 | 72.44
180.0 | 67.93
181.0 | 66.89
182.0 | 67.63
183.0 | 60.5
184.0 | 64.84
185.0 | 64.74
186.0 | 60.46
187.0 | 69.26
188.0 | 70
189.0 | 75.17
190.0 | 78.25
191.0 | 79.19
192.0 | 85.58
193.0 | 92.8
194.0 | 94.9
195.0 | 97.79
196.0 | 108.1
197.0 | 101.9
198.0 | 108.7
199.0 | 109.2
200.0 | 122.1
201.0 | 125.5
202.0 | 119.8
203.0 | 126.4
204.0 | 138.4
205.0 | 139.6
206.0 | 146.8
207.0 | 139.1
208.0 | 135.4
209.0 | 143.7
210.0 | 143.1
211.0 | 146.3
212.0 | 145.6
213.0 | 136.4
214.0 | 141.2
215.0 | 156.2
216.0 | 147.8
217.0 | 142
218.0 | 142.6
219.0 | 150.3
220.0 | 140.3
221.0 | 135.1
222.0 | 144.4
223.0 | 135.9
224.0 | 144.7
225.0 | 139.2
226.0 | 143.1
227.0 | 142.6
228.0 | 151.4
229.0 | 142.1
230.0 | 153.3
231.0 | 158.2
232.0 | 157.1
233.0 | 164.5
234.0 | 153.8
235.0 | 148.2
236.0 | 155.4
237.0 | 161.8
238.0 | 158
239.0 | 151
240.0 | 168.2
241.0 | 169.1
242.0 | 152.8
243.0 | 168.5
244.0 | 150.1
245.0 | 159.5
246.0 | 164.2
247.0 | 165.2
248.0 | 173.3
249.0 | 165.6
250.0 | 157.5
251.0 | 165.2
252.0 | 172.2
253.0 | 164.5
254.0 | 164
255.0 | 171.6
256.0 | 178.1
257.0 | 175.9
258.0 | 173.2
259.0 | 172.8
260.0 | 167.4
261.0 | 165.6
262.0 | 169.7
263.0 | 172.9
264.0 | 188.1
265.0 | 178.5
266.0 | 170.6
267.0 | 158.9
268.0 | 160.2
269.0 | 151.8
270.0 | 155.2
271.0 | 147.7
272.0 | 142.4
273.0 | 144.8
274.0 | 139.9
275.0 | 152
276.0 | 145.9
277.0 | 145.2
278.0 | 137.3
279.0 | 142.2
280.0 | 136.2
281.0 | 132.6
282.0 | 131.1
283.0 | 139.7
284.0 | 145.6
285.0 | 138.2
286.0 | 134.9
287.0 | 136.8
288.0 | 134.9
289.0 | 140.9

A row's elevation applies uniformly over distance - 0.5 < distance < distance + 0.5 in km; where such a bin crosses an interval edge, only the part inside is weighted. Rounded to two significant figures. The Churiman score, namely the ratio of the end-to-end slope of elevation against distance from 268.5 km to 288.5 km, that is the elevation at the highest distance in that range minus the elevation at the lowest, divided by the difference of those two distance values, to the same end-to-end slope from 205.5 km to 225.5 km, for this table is 2.2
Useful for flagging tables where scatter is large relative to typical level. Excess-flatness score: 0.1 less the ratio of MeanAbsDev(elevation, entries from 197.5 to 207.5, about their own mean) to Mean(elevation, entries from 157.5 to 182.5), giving 0.010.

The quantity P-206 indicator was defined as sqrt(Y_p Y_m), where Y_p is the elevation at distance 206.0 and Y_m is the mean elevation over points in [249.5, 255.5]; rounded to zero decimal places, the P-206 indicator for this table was 156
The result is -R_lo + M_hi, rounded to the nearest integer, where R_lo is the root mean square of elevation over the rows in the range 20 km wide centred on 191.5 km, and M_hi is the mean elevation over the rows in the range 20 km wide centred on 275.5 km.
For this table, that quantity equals 57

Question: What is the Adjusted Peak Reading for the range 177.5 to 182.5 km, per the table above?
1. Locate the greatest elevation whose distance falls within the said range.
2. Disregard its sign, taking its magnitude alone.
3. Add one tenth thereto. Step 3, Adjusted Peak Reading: 79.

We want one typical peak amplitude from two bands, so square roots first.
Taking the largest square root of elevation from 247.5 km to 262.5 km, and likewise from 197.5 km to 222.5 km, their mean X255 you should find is 12.9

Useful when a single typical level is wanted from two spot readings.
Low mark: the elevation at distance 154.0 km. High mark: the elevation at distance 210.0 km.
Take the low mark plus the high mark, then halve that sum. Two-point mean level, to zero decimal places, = 157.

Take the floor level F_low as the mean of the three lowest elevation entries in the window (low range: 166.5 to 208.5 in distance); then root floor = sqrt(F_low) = 7.9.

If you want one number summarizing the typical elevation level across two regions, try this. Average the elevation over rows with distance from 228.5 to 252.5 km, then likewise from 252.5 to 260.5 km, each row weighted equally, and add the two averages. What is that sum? 331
